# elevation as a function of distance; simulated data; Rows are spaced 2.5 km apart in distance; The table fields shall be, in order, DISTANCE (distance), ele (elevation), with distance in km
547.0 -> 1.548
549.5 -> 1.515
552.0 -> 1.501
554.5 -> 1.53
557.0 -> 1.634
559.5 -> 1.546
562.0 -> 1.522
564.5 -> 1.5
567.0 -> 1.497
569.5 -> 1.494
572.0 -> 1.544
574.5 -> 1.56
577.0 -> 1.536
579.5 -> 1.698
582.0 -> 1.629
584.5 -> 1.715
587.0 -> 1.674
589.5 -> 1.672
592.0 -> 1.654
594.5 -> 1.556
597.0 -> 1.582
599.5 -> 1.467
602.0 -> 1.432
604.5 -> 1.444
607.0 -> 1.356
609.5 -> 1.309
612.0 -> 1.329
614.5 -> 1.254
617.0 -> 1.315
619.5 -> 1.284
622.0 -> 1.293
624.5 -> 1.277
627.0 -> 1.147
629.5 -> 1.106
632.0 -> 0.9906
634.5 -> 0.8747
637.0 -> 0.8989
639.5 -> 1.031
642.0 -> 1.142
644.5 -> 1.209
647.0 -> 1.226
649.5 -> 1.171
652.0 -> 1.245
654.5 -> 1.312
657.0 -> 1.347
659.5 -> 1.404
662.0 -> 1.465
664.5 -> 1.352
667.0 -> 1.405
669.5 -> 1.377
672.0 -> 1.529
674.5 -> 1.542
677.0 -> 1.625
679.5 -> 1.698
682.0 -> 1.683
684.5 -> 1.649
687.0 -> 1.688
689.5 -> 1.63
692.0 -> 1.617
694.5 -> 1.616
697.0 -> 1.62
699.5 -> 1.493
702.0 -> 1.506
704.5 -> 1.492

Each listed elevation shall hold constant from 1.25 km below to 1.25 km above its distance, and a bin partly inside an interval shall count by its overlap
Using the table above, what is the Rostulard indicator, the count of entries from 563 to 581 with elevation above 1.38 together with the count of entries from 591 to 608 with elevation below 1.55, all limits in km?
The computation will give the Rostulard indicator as 11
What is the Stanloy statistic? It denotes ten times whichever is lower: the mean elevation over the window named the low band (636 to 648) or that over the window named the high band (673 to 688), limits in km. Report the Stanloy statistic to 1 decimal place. 11.0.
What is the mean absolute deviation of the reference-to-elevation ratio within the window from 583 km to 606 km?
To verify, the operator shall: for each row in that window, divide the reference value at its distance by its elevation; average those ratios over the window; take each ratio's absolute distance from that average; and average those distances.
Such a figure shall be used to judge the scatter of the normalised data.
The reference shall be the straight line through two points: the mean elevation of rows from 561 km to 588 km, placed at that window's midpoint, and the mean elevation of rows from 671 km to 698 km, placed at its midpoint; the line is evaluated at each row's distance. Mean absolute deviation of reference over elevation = 0.061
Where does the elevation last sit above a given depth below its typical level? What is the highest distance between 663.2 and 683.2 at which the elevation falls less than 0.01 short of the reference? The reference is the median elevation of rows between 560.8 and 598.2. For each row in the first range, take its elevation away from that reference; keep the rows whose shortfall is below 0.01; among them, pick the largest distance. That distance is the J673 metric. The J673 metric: 682.0 km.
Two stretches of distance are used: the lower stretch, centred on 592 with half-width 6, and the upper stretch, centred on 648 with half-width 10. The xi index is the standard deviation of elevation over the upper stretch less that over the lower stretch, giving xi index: 0.044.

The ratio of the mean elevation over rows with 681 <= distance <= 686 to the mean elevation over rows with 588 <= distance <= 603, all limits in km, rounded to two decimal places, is 1.07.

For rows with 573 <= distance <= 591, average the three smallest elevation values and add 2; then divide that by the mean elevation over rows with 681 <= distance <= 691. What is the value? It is 2.15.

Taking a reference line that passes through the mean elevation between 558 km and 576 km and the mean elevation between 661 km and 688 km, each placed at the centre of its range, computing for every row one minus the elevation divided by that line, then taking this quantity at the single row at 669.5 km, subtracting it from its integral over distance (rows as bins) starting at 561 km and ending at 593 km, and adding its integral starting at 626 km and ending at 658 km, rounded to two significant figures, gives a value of 7.1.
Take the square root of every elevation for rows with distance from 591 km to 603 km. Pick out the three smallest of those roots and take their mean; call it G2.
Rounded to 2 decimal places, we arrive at 1.22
